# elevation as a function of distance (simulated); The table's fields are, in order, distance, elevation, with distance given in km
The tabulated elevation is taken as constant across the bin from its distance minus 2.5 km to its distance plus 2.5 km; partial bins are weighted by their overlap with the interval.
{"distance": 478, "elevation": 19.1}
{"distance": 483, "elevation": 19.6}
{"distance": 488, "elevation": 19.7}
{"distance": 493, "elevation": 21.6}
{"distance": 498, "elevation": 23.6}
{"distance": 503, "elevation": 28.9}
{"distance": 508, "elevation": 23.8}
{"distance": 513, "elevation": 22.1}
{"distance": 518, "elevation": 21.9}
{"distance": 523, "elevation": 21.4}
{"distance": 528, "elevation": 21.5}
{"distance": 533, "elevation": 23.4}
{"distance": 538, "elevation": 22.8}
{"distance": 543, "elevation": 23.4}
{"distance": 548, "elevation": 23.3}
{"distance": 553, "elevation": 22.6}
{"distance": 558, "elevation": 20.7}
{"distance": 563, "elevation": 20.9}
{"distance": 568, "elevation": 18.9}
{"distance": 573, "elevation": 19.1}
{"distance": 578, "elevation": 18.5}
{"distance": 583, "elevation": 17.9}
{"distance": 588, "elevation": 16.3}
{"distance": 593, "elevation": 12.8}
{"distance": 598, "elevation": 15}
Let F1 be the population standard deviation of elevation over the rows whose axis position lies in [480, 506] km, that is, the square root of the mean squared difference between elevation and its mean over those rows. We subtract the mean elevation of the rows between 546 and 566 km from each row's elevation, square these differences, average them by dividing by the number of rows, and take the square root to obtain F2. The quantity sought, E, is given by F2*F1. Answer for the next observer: 3.8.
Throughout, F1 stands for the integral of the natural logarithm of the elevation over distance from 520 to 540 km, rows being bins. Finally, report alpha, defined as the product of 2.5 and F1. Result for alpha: 155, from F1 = 62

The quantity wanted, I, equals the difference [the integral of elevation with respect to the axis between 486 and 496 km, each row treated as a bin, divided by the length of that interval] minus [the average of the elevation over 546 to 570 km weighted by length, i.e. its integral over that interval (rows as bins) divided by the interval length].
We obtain -0.44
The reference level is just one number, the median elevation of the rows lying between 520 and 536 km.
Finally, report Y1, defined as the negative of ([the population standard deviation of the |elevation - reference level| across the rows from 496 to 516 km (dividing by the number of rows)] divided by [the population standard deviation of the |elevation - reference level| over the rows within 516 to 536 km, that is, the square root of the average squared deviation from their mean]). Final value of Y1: -3.36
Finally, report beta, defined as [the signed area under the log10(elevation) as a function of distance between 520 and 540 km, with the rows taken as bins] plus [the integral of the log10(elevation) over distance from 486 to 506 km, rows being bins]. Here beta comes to 54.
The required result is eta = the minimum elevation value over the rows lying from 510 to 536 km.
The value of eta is 21.4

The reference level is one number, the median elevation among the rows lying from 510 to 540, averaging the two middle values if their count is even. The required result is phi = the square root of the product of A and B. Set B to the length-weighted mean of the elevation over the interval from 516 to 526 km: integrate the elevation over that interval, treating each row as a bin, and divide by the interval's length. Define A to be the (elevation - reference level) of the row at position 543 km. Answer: 5.5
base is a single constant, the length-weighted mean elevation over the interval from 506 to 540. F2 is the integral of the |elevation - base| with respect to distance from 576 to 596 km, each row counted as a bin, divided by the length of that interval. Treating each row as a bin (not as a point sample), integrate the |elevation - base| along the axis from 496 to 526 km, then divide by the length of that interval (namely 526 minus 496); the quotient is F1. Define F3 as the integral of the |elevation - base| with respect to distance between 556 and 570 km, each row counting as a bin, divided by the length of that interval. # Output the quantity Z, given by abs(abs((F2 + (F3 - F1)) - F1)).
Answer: 4.7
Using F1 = 1.8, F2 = 6.1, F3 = 2.2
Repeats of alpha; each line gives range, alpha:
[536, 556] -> 157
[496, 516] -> 160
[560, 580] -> 148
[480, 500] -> 152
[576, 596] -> 139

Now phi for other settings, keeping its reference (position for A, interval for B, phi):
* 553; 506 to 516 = 3.7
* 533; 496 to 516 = 5.9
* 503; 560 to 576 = 11.6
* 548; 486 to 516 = 5.5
